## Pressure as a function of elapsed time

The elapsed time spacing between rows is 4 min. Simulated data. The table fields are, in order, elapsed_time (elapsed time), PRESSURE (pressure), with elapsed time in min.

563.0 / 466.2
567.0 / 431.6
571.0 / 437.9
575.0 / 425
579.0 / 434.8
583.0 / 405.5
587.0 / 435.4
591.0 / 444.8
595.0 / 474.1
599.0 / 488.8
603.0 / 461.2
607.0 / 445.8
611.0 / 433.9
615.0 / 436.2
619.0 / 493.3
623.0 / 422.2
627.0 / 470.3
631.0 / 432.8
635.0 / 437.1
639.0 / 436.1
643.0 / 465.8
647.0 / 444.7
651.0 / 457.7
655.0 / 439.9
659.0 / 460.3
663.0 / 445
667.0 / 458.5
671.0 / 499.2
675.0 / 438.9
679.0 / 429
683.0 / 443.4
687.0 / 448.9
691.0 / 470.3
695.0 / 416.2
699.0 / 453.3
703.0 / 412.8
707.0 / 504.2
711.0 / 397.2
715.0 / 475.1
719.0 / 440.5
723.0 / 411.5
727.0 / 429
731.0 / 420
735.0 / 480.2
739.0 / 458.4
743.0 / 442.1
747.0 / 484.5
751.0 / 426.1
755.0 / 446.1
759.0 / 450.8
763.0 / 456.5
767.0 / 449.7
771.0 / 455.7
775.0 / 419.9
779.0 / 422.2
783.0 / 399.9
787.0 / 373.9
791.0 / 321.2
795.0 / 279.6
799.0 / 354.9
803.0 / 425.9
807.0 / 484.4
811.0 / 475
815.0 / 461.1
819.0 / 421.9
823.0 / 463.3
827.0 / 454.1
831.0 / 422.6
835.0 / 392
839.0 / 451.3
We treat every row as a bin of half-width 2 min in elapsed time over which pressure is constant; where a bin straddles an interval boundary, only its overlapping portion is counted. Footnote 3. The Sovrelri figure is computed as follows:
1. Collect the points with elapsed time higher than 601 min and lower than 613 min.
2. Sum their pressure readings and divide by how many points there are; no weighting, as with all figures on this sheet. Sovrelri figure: 447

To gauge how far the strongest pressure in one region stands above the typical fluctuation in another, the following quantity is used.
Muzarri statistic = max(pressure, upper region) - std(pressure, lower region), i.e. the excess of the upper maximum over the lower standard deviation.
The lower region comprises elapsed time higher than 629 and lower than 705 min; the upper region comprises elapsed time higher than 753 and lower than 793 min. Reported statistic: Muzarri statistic 437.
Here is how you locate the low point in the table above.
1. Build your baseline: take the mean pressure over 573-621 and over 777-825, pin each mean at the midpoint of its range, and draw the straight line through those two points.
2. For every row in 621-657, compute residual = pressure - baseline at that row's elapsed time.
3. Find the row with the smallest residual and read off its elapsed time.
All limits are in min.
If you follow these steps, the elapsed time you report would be 623.0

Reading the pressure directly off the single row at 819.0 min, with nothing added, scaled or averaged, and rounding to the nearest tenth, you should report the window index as 421.9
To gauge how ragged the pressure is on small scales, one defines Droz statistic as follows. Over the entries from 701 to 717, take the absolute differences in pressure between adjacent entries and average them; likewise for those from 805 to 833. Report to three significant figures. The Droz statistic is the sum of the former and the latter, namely 116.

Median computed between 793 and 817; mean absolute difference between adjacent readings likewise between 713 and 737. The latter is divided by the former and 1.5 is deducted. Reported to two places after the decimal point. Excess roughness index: -1.43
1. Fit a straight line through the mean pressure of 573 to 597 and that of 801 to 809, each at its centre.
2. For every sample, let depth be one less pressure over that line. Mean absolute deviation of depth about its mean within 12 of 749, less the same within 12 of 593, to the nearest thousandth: -0.021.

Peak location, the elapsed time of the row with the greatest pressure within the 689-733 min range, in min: 707.0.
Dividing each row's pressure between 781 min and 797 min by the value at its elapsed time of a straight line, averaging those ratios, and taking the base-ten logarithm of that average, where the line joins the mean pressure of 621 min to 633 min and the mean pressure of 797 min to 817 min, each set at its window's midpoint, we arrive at -0.108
